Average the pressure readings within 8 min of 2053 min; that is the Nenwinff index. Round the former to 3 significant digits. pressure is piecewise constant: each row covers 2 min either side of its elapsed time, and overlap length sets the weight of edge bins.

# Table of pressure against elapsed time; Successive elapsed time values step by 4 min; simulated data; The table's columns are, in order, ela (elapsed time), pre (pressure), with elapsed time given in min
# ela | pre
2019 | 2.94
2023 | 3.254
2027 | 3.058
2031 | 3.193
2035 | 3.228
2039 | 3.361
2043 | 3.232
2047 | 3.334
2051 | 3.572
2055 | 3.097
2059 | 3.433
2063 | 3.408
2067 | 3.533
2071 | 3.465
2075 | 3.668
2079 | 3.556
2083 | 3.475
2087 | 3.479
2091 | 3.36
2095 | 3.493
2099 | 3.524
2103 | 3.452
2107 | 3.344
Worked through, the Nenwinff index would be 3.36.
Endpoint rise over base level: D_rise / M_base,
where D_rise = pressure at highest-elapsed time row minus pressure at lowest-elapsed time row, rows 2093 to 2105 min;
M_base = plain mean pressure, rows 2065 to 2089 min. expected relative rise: -0.01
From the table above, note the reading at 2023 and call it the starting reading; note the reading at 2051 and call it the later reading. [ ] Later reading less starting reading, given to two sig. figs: 0.32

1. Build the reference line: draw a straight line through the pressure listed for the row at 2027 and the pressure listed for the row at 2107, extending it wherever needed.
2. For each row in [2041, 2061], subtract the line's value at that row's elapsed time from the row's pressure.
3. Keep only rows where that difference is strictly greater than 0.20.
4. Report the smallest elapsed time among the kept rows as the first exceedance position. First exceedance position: 2047 min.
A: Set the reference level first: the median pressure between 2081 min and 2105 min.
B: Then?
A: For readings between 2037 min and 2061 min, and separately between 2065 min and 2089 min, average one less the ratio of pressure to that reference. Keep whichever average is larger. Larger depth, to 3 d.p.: 0.040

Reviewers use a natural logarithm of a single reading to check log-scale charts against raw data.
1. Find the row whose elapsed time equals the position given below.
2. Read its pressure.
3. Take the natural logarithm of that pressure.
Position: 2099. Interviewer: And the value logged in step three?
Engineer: 1.26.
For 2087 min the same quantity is 1.25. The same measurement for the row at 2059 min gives 1.23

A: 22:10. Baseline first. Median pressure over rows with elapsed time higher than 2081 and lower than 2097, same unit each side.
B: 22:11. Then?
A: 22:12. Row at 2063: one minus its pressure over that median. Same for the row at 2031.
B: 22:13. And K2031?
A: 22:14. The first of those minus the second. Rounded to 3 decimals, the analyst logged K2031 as -0.062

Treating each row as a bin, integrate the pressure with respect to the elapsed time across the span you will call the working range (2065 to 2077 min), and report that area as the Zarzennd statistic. 42.7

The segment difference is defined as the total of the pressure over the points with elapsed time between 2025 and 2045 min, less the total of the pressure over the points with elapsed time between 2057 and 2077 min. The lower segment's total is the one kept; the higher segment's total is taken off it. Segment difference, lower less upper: -1.4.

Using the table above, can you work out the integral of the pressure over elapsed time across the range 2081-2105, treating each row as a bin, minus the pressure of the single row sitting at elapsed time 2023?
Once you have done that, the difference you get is 79.9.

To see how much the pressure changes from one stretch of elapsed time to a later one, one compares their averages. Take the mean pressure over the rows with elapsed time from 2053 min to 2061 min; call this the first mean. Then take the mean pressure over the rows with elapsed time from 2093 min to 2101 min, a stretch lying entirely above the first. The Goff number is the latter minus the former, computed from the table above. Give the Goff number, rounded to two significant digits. 0.24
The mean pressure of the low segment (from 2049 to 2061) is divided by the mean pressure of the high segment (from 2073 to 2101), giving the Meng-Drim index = 0.96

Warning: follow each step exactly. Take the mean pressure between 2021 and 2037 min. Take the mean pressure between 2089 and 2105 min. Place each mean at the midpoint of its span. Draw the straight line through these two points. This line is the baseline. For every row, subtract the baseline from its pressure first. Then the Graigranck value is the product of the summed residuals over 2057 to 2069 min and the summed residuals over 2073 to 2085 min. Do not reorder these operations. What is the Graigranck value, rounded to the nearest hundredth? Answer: 0.23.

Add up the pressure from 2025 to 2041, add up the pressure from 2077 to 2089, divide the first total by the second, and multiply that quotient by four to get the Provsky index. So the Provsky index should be 4.9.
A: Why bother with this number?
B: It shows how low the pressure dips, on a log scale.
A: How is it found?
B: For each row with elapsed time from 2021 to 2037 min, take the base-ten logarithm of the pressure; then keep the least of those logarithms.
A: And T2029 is 0.485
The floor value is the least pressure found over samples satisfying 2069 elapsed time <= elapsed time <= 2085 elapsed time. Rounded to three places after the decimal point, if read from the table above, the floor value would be 3.465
